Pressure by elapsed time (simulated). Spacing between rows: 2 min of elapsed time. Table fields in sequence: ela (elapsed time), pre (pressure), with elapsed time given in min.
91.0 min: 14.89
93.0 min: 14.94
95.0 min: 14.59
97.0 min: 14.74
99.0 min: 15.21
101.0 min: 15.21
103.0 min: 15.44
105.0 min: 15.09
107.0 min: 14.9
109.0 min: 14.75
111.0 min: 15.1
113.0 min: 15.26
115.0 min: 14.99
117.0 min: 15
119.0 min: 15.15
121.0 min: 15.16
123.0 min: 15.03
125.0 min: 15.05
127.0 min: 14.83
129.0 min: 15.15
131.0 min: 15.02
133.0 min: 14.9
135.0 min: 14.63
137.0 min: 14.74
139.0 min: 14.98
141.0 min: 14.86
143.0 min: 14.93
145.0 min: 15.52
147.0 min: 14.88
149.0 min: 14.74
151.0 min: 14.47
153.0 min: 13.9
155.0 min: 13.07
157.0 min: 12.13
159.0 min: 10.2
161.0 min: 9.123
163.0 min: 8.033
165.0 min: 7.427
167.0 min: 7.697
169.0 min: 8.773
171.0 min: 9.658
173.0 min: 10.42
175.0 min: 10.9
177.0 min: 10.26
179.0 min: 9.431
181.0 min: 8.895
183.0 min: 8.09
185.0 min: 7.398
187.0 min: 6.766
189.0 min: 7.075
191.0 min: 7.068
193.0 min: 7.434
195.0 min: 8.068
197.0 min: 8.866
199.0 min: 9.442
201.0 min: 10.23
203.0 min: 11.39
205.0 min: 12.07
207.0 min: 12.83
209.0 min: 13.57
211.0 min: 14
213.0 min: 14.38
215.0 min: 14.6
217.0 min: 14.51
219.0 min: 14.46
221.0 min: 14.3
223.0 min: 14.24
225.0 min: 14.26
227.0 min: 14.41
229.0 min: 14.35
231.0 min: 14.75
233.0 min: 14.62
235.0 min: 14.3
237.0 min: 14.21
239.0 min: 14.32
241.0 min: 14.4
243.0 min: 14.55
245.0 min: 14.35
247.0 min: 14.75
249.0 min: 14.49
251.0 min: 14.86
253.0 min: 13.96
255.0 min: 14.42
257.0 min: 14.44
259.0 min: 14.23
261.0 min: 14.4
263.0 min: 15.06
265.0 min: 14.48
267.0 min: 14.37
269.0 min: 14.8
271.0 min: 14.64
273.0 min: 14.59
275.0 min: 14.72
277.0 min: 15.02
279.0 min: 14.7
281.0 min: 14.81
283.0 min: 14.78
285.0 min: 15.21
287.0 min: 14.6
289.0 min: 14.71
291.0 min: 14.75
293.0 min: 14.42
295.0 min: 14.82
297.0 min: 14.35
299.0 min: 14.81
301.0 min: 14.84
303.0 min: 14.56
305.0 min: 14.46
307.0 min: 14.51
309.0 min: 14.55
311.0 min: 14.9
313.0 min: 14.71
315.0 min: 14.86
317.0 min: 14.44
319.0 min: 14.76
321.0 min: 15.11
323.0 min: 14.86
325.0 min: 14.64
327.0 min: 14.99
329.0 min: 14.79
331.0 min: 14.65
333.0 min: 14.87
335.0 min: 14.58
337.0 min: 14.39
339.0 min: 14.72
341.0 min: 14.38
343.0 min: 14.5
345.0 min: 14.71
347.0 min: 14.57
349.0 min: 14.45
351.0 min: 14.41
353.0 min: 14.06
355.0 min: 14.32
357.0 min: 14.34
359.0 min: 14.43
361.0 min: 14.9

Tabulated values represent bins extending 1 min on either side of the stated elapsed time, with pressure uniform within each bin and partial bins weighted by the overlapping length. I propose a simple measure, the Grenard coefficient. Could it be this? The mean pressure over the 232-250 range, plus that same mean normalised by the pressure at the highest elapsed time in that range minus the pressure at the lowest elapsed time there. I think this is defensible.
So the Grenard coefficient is -97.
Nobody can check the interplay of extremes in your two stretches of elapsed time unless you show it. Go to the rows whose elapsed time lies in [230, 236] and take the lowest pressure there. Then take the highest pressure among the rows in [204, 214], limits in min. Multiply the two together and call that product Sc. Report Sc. 206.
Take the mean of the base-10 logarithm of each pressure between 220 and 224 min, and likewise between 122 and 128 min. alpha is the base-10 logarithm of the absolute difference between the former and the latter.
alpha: -1.7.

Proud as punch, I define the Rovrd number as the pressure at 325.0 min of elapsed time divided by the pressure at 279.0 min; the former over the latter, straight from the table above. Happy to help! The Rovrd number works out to 1.00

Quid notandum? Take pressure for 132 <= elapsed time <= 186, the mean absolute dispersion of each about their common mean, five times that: 13.5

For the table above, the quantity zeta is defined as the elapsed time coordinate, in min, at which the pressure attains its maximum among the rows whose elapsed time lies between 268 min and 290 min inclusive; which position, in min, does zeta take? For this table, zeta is 285.0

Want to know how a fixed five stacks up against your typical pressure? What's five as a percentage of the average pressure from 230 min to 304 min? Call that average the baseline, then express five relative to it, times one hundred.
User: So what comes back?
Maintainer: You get 34.3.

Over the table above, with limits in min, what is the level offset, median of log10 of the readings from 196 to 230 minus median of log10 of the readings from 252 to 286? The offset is -0.01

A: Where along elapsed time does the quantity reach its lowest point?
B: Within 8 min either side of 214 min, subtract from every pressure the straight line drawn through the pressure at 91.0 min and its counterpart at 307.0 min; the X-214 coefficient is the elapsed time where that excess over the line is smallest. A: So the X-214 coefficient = 207.0 min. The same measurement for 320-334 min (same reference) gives 325.0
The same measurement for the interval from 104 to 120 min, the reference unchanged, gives 109.0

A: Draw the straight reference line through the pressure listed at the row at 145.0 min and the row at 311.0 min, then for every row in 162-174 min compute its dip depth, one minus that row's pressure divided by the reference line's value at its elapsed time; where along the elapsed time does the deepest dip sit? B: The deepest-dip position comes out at 165.0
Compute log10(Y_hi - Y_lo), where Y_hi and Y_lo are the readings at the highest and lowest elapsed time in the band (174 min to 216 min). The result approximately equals 0.6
